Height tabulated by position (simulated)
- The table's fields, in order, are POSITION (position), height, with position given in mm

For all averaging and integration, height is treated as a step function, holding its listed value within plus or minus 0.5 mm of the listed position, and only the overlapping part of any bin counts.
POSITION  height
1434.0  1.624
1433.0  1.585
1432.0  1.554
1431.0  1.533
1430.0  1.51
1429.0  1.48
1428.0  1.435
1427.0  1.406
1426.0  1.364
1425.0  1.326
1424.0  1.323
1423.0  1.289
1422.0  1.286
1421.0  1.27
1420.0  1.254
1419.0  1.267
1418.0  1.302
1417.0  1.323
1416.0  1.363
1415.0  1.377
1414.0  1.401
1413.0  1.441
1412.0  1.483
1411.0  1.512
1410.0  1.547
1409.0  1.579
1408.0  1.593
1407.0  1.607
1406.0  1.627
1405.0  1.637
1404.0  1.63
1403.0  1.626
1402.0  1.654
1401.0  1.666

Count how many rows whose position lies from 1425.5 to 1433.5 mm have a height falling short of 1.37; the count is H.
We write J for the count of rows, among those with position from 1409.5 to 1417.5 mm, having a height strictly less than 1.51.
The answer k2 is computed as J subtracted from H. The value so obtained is -5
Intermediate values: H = 1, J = 6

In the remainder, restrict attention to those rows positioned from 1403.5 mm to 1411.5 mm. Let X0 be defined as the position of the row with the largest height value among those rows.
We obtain 1405.0 mm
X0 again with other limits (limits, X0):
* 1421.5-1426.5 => 1426.0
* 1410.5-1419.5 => 1411.0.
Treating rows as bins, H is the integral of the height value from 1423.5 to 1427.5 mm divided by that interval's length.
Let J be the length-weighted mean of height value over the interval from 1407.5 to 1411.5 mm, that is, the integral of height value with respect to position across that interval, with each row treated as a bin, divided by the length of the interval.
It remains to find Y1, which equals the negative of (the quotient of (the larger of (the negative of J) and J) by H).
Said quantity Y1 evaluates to -1.15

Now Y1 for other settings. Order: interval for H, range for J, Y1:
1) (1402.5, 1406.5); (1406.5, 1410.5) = -0.97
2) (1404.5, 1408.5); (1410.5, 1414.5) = -0.90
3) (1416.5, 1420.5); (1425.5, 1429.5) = -1.10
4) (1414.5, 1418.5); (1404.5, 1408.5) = -1.20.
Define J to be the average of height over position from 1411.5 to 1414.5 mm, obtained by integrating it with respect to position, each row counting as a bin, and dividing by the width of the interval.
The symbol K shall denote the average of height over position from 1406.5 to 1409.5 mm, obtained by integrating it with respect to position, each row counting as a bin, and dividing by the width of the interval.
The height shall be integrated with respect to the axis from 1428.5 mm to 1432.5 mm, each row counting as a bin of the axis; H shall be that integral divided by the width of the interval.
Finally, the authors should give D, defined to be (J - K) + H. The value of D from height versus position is 1.4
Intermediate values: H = 1.52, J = 1.44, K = 1.59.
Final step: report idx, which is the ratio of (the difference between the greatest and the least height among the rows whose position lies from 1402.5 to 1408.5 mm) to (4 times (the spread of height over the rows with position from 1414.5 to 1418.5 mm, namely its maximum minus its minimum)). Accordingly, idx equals 0.15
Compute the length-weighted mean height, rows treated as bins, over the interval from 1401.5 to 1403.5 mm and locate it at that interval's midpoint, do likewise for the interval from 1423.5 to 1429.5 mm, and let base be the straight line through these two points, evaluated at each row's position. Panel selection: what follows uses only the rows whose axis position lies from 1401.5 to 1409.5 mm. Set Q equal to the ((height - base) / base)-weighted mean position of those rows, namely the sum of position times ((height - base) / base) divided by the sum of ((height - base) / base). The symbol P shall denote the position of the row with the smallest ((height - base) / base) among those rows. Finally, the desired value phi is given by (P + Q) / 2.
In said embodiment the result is 1404.6 mm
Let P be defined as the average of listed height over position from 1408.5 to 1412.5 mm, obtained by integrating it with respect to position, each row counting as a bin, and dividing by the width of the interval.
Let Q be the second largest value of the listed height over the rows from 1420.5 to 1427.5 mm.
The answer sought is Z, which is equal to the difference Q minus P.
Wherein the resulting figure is -0.2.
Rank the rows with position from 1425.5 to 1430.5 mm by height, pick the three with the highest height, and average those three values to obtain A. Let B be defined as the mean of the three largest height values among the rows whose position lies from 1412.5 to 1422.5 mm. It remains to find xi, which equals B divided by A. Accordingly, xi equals 0.95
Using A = 1.5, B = 1.41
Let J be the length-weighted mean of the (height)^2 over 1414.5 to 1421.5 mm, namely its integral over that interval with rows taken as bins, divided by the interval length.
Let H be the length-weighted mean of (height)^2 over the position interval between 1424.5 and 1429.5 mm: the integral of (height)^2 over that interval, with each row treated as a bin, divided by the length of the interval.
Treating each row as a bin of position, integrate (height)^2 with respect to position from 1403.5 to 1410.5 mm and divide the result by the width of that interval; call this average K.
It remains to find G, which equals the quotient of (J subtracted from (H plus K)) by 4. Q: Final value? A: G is 0.71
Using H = 1.97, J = 1.71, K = 2.57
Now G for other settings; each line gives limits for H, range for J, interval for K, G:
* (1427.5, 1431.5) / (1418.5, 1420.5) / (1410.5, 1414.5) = 0.69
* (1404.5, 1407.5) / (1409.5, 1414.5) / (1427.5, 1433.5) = 0.69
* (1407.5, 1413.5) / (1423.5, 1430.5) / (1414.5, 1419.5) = 0.53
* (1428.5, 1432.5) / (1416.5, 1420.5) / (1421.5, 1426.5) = 0.60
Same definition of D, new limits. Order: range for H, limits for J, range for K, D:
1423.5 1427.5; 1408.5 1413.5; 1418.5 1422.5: 1.6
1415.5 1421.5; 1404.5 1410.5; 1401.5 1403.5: 1.3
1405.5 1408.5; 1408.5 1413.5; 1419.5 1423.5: 1.8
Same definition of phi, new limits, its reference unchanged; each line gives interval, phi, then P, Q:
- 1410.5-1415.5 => 1414.3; 1415.0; 1413.6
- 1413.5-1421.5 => 1419.0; 1420.0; 1417.9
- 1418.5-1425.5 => 1420.7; 1420.0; 1421.4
